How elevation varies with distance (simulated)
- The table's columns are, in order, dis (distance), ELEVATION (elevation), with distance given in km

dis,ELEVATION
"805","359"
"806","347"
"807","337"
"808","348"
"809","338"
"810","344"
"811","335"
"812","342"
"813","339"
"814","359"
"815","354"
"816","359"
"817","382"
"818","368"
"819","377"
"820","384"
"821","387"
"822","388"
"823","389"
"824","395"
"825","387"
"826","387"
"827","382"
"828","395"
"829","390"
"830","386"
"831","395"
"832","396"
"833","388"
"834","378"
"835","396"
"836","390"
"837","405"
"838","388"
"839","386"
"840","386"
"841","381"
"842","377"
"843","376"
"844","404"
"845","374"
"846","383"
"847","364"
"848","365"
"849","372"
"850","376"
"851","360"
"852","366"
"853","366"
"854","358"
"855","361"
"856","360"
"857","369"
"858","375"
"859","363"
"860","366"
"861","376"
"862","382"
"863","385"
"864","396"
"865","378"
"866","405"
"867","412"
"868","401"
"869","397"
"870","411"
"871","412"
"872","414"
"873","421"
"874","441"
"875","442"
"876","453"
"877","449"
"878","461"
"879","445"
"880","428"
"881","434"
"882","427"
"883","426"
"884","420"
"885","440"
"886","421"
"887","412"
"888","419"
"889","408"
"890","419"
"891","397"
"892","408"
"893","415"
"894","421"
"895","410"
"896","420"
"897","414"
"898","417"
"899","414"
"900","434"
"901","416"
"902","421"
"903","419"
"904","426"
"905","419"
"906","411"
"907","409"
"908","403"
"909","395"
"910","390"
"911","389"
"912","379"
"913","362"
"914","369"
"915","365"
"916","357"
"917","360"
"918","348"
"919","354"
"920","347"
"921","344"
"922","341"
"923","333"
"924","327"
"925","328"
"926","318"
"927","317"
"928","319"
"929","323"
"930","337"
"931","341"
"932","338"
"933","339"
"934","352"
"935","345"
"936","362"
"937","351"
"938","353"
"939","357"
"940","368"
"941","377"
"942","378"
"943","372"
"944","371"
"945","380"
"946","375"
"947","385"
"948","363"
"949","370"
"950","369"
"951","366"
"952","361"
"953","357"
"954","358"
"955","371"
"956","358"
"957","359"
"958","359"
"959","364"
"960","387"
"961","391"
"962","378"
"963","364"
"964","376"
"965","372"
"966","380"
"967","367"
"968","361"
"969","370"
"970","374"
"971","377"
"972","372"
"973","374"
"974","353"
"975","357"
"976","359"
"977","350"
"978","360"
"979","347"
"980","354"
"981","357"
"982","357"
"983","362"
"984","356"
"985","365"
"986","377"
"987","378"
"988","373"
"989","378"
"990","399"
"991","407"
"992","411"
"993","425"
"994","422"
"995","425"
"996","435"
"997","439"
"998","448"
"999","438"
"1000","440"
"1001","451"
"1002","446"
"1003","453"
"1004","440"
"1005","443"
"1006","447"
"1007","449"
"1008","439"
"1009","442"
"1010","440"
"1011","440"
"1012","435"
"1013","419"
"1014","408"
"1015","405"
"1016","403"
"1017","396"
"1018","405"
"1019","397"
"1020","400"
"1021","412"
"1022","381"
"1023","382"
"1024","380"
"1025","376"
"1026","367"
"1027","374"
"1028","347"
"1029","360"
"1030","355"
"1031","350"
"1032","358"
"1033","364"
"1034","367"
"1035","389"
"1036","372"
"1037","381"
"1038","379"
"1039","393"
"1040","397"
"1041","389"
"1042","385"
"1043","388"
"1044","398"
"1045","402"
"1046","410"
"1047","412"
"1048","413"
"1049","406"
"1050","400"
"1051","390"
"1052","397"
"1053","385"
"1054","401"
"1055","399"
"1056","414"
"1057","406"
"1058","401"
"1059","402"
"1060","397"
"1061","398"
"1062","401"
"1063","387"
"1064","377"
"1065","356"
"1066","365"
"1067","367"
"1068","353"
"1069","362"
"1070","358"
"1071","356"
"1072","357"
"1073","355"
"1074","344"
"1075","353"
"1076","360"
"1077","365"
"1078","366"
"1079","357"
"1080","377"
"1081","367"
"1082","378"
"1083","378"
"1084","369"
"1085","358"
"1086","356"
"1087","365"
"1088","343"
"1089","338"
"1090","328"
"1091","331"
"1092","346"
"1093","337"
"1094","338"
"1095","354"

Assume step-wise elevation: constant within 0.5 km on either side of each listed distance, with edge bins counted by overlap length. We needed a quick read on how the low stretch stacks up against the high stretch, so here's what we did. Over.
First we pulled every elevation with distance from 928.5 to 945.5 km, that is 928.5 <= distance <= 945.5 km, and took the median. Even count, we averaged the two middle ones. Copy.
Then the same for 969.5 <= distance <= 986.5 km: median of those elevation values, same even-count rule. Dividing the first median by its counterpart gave 0.98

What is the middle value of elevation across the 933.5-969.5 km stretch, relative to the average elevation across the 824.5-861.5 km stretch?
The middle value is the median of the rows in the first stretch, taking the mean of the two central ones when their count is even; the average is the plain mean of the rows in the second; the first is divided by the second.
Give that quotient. 0.97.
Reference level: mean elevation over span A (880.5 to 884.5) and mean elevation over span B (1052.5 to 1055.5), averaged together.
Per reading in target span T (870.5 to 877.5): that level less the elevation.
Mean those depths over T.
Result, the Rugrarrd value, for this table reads -22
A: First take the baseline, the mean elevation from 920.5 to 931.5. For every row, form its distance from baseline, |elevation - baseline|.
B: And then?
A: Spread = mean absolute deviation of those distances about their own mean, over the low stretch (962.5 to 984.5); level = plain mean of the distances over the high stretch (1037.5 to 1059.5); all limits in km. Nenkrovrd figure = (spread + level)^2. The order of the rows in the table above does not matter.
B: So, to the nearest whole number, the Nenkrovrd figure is 5909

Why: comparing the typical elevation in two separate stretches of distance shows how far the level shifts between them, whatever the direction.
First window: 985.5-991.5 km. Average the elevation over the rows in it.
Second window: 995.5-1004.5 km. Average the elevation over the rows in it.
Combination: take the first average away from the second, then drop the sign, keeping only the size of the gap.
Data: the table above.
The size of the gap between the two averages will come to 58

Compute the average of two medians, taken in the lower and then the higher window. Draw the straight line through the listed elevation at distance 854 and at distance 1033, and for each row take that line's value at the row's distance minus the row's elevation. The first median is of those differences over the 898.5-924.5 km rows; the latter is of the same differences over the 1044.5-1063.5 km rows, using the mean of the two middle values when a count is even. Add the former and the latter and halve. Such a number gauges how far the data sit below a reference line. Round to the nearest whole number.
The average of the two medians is -30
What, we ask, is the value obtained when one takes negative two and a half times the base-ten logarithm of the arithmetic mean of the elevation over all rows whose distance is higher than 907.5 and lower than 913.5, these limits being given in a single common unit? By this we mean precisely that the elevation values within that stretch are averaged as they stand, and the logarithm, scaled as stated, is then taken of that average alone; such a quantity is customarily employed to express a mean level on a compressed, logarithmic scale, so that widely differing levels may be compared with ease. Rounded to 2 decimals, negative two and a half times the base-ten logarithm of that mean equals -6.47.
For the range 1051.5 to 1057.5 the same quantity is -6.51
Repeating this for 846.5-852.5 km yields -6.41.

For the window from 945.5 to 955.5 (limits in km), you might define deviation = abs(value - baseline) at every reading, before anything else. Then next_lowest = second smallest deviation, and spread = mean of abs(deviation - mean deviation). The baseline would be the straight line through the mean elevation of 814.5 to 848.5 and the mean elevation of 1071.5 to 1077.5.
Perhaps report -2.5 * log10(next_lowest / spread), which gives 1.6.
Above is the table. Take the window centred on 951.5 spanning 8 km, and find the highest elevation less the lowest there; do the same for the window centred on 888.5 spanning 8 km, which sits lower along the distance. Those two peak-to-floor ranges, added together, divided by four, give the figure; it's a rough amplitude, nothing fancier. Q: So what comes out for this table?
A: 14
